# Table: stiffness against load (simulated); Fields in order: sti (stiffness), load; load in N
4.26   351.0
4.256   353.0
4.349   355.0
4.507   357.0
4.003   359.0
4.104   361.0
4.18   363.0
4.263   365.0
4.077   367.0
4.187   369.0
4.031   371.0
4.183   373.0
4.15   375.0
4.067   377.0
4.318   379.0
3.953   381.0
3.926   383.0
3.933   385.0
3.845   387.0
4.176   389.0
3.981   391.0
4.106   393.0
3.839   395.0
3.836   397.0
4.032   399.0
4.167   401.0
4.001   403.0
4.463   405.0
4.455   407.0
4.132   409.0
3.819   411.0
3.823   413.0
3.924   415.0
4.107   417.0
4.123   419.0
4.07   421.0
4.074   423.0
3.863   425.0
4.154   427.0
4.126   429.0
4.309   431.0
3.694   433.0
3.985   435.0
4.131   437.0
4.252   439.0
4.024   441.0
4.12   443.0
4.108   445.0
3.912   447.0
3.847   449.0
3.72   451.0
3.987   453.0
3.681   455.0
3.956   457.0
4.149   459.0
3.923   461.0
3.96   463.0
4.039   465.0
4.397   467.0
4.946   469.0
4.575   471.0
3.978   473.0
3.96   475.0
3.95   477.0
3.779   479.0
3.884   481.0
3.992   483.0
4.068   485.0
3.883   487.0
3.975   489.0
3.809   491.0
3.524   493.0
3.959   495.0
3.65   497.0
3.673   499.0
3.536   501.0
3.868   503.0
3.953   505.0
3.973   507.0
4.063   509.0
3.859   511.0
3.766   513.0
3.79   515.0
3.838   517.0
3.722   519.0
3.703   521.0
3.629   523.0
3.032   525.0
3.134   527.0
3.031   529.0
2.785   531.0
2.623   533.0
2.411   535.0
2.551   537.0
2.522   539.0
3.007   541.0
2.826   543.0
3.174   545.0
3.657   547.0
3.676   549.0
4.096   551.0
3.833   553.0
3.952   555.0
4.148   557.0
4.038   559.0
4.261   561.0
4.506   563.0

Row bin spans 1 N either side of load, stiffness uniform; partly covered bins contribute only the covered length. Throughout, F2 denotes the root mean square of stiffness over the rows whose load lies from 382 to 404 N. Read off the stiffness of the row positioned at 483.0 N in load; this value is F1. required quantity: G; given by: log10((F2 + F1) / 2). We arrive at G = 0.601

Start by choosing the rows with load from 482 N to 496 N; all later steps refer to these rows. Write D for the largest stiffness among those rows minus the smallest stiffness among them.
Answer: 0.5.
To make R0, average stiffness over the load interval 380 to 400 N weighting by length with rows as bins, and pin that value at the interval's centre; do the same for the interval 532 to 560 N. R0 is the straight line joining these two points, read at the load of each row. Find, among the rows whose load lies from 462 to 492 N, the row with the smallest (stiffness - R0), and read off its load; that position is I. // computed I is 479.0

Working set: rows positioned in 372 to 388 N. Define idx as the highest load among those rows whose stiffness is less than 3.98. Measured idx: 387.0 N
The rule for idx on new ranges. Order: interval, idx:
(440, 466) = 463.0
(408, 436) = 433.0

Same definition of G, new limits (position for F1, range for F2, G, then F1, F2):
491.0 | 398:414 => 0.598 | 3.809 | 4.12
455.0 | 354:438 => 0.589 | 3.681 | 4.09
